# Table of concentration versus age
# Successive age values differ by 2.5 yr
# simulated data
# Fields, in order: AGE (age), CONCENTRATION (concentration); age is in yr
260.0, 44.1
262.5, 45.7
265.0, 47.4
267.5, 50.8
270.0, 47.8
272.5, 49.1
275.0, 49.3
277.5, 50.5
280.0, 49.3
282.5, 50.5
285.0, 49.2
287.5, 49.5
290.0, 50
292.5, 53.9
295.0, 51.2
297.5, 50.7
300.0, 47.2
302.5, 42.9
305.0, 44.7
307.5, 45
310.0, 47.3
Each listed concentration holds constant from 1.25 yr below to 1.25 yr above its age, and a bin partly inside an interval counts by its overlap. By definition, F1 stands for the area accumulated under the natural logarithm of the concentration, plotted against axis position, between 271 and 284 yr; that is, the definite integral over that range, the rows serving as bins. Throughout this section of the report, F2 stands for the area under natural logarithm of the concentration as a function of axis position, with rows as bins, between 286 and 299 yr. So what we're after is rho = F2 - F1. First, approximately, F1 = 50.8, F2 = 51.1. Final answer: 0.3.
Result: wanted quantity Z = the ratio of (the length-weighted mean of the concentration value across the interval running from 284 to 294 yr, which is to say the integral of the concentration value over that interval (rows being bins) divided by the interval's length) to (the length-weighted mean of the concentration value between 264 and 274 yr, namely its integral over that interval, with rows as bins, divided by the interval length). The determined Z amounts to 1.04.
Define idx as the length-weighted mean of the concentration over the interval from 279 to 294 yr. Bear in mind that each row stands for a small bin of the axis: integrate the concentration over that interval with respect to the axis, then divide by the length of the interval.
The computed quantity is 50.4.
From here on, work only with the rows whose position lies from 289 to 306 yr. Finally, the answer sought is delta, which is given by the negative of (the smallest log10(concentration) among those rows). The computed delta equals -1.63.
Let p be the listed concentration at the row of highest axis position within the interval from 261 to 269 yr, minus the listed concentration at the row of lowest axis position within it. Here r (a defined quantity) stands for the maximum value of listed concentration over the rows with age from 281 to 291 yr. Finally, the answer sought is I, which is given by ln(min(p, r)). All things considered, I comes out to 1.6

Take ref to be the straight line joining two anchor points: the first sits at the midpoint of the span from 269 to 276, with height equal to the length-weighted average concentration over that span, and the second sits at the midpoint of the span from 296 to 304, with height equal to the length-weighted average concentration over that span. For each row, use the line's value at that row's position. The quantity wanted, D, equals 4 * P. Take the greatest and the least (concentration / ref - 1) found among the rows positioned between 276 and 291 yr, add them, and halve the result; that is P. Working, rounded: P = 0.036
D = 0.14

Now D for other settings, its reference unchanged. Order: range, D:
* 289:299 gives 0.37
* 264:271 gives 0.00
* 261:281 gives -0.06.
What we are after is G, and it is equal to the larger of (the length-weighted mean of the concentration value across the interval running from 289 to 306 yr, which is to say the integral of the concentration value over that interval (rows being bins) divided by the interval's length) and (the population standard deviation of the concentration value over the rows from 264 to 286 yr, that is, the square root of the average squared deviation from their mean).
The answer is 48.7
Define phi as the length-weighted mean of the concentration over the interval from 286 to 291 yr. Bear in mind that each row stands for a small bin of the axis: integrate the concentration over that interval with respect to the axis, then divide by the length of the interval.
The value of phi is 49.7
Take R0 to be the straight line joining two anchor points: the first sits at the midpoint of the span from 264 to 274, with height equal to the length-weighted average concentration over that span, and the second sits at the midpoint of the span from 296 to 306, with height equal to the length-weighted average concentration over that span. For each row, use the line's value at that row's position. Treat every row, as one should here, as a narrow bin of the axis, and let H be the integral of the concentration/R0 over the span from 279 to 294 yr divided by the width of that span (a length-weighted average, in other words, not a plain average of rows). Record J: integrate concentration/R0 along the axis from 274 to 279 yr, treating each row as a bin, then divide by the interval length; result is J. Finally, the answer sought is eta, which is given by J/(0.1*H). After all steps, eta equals 9.7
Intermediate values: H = 1.06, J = 1.03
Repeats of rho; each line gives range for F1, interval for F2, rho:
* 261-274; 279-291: -3.5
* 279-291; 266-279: 3.8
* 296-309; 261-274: 0.5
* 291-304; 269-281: -3.8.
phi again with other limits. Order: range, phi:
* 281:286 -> 49.9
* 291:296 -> 52.5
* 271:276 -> 49.1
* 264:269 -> 49.1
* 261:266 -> 46.4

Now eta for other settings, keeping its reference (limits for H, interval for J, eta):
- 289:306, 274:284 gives 10.0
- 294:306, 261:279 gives 9.8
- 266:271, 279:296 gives 10.5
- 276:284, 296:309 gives 9.6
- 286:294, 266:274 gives 9.3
